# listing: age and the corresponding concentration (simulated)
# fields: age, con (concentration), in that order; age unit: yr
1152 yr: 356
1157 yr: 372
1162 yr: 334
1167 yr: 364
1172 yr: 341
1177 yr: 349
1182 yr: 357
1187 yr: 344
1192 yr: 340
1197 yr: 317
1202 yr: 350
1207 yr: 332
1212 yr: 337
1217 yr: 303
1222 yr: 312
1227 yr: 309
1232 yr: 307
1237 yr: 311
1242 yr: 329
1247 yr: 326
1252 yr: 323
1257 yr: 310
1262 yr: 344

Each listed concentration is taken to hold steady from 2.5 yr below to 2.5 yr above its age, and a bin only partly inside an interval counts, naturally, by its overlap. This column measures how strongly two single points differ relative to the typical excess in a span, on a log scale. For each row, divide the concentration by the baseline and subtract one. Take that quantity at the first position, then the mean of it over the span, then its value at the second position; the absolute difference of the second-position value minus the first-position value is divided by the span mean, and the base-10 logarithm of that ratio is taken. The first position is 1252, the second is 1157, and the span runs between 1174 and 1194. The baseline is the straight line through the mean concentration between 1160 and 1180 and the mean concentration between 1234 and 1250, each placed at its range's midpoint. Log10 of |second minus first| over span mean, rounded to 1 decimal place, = 0.4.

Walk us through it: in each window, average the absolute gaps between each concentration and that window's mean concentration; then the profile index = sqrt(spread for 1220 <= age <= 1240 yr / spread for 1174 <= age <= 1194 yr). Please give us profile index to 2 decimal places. 0.56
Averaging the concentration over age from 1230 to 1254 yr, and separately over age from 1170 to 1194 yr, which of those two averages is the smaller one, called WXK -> 319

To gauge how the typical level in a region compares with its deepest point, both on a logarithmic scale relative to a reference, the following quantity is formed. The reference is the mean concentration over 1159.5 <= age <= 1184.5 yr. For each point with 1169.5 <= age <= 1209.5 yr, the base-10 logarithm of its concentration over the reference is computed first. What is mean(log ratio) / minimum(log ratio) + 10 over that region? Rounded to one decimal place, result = 10.2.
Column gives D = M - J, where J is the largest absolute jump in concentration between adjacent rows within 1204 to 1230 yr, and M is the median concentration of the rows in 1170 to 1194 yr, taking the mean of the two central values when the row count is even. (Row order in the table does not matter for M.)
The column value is 310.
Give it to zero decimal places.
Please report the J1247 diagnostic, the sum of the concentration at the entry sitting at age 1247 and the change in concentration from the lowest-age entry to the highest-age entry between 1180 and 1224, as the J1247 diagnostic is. 281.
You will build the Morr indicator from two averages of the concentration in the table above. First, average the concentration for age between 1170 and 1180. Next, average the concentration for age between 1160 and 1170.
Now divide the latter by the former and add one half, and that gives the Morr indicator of 1.51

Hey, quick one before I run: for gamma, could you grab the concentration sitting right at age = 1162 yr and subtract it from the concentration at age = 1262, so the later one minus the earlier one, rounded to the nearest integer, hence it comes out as 10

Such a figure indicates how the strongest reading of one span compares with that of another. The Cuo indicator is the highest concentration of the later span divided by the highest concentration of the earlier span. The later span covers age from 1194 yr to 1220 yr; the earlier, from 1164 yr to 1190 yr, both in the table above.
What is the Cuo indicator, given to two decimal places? 0.96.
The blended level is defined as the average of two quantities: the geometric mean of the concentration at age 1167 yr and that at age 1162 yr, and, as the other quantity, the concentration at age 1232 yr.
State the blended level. 328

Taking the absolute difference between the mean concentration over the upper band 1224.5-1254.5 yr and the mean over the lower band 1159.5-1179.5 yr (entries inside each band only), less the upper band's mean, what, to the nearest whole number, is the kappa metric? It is -288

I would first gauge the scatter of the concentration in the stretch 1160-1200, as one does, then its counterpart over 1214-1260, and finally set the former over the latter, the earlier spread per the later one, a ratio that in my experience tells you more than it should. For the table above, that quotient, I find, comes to 1.6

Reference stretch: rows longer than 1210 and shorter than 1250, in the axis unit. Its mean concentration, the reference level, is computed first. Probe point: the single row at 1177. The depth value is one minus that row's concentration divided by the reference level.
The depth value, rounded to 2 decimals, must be -0.10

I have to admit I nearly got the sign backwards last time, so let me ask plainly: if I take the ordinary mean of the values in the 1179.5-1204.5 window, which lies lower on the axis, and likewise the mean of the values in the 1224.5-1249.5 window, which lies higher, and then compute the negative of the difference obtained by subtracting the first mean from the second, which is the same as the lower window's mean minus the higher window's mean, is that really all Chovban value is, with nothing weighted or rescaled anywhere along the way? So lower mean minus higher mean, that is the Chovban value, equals 25.2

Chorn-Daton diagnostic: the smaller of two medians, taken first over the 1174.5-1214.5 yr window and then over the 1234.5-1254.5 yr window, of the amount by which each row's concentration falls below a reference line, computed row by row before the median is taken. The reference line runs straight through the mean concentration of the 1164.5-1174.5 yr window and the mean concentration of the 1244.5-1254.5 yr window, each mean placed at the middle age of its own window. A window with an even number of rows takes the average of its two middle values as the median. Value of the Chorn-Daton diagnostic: 0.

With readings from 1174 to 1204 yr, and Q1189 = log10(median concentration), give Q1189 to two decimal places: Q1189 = 2.54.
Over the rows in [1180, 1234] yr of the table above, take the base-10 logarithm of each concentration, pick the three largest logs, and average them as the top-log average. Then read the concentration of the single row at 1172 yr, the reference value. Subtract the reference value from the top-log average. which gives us -338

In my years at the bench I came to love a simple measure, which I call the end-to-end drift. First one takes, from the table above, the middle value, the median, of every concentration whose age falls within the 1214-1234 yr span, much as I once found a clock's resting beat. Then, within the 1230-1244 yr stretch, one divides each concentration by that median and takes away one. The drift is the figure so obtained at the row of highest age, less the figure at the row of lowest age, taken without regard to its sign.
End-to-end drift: 0.071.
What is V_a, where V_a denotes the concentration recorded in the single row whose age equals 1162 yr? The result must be 334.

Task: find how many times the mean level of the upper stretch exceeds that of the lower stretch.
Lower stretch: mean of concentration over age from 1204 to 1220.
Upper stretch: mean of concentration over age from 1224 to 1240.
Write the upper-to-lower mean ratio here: 0.95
